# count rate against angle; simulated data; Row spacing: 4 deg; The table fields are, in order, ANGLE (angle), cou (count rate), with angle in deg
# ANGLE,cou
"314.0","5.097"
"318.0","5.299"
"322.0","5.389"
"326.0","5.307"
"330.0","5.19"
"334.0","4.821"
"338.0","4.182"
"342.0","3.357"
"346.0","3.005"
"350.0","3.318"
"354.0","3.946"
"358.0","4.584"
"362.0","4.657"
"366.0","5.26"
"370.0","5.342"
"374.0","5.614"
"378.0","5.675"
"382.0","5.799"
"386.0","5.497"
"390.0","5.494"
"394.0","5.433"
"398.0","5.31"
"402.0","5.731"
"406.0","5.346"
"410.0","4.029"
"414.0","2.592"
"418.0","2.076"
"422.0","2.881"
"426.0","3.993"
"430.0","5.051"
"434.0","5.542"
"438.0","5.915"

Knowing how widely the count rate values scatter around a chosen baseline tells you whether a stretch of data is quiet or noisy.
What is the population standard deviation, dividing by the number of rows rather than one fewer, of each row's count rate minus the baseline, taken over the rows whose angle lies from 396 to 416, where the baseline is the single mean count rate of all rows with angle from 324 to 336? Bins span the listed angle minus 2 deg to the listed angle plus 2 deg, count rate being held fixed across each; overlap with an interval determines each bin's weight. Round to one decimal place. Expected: 1.2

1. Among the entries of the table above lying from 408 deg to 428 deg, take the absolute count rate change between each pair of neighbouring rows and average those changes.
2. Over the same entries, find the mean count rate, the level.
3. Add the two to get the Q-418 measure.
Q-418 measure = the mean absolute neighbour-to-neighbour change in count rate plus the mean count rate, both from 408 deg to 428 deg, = 4.08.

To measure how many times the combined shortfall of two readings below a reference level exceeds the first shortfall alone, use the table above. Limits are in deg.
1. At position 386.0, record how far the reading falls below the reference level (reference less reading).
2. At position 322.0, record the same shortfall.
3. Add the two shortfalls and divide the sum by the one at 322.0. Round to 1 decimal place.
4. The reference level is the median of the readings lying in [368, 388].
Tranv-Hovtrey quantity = 1.5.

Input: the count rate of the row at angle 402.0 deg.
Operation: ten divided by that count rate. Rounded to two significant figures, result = 1.7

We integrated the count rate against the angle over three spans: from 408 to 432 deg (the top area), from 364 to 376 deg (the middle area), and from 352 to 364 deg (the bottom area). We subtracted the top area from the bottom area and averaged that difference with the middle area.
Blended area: 18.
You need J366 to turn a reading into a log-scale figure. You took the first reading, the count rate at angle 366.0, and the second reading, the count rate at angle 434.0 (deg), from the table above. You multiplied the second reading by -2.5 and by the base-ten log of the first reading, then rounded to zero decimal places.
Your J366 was -10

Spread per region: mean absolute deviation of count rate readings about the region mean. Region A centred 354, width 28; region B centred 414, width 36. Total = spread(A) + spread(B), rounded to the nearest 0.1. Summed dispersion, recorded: 1.8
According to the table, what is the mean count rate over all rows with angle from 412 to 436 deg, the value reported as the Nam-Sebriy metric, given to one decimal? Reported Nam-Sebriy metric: 3.7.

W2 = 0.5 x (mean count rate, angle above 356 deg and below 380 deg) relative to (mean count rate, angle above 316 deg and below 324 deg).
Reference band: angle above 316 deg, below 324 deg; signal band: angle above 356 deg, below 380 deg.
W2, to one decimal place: 0.5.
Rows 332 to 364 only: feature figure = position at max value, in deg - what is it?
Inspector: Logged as 334.0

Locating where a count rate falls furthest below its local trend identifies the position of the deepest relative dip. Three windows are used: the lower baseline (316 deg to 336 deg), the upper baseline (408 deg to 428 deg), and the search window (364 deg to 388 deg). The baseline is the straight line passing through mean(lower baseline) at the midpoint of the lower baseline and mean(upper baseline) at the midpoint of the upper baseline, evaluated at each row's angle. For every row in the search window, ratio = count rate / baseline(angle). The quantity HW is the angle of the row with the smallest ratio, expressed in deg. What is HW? 366.0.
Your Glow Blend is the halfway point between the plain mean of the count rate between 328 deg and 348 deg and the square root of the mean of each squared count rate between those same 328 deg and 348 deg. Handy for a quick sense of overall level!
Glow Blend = 4.2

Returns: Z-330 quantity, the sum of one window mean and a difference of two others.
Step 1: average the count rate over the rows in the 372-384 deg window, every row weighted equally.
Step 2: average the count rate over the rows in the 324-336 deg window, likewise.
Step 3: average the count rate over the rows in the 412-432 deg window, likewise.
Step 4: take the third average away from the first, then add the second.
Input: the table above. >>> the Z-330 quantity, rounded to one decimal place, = 7.5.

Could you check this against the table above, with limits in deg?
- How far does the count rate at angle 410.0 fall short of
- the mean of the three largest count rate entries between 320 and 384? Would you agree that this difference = 1.7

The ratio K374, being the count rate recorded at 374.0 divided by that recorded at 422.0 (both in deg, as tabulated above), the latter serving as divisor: 1.9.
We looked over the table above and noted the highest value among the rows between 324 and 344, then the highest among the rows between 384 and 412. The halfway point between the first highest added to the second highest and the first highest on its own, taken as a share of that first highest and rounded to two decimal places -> 1.54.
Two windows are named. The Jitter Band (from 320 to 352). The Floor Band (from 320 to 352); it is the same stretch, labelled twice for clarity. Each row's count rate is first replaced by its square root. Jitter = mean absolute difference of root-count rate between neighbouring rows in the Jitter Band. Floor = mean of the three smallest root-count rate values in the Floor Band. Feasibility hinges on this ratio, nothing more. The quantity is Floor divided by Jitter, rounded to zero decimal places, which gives 19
